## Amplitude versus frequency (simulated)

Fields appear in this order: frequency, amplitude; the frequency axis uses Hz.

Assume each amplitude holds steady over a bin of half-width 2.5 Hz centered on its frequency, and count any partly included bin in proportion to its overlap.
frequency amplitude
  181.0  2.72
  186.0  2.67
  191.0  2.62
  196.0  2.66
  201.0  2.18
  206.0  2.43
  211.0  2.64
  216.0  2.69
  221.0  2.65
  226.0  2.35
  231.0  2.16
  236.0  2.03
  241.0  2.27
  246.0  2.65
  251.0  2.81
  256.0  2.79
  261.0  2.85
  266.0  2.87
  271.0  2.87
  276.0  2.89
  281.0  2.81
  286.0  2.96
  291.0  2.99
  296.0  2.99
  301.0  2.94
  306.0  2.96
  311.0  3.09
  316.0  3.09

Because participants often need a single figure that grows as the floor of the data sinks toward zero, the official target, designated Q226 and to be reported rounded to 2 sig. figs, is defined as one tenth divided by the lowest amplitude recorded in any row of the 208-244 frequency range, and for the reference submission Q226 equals 0.049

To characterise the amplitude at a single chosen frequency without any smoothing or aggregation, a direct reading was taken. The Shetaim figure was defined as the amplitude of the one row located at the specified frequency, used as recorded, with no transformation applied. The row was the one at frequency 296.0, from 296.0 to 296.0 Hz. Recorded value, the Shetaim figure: 2.99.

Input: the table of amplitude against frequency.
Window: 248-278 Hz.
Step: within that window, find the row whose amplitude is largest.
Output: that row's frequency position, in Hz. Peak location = 276.0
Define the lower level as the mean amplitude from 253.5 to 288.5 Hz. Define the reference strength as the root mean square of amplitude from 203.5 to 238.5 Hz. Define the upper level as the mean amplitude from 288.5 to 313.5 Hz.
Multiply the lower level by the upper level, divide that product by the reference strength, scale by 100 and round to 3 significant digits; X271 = 352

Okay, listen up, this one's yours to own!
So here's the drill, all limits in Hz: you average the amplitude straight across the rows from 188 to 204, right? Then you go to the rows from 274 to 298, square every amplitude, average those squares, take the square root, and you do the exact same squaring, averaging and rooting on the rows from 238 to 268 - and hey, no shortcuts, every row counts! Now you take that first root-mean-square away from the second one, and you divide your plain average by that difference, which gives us -12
